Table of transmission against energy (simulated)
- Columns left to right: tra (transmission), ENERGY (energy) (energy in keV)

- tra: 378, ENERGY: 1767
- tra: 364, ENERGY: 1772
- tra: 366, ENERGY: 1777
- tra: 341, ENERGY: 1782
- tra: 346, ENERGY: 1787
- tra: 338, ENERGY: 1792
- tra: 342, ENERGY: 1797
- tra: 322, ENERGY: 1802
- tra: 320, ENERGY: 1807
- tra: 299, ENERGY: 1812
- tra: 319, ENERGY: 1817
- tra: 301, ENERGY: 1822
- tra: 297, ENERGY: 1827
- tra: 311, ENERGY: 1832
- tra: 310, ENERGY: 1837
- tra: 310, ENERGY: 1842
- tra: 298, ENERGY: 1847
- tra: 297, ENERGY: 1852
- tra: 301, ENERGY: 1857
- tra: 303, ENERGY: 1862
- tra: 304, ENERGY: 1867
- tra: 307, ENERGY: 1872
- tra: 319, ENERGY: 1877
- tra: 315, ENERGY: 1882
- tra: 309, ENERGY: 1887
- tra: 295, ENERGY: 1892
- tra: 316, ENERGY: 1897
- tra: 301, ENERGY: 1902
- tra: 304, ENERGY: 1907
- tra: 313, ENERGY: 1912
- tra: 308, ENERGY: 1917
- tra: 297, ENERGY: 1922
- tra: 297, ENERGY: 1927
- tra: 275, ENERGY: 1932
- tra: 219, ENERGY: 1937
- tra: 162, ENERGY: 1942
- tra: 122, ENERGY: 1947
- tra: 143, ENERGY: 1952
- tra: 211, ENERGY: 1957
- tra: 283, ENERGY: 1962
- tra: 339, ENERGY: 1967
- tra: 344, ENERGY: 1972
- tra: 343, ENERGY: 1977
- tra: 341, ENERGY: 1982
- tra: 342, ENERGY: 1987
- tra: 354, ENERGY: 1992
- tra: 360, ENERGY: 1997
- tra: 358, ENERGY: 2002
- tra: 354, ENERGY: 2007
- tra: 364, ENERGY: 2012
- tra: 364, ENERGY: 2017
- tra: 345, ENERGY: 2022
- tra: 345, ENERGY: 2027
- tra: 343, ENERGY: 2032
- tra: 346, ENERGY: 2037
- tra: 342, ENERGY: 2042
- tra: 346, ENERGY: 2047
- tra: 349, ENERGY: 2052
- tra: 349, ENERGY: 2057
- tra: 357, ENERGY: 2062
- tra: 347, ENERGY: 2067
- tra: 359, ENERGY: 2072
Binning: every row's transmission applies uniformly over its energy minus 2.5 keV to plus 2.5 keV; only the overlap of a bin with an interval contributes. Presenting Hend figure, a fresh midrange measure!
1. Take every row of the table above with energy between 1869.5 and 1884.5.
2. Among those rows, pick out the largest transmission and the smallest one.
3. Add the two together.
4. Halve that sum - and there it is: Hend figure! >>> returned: 313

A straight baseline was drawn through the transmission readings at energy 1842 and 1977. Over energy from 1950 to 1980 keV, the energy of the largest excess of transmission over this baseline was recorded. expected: 1972 keV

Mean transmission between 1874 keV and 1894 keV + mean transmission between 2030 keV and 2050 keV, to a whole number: 654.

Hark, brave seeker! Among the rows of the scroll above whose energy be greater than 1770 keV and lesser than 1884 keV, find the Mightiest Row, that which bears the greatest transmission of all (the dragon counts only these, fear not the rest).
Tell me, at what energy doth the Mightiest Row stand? 1777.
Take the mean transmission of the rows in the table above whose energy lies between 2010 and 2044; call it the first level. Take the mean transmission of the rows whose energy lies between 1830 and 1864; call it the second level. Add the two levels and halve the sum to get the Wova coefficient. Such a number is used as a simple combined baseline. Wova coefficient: 327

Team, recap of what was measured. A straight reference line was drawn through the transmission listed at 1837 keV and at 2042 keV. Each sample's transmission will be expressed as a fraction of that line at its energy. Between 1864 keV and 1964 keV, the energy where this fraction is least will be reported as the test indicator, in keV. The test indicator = 1947 keV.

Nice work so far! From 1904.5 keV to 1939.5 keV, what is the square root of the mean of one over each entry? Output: 0.0594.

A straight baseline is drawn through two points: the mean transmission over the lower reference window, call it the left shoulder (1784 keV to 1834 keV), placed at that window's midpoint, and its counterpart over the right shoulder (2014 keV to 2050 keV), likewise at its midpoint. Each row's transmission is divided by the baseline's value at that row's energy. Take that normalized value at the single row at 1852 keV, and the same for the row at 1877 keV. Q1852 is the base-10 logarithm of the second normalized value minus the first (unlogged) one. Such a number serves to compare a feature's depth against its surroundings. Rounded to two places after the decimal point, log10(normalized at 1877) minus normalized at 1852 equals -0.93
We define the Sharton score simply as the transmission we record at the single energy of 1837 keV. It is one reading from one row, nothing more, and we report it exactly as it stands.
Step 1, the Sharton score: 310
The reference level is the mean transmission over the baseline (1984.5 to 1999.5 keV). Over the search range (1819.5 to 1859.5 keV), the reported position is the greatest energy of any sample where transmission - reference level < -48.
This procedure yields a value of 1857 keV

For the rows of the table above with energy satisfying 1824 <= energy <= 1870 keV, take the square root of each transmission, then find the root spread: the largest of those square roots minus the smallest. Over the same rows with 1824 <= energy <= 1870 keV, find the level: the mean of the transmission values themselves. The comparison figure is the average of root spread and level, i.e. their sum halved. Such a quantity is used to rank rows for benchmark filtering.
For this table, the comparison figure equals 152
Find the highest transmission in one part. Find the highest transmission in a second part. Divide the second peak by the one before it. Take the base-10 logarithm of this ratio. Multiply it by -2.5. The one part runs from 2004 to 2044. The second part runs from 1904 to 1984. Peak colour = 0.06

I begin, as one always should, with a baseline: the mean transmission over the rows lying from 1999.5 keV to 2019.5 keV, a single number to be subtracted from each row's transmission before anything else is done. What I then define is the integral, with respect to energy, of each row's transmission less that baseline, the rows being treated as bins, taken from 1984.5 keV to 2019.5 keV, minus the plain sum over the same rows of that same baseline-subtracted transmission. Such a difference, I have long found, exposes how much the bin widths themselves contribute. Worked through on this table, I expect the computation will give -96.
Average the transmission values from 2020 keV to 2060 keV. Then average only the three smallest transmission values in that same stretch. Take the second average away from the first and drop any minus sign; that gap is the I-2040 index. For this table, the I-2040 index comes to 2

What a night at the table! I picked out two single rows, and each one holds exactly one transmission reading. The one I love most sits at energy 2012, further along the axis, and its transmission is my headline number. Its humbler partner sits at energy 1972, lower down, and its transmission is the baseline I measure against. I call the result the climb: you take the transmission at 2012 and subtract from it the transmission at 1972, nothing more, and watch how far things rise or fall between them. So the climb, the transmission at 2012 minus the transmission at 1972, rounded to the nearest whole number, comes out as 20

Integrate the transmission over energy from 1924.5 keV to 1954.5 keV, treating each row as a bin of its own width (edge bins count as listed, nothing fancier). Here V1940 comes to 6090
